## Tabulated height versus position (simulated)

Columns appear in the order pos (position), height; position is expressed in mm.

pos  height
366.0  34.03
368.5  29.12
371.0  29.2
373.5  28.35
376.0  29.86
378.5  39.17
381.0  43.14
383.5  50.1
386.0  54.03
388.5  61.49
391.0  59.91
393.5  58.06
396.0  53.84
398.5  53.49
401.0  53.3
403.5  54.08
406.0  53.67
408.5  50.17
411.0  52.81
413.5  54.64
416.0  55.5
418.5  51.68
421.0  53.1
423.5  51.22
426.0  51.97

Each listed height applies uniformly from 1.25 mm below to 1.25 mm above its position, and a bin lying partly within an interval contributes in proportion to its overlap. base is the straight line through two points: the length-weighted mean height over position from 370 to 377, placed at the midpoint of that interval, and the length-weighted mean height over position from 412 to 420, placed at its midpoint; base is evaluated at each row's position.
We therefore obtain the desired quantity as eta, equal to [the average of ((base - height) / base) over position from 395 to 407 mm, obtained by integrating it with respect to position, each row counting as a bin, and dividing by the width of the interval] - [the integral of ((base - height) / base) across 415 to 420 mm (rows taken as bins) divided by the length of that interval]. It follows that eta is -0.2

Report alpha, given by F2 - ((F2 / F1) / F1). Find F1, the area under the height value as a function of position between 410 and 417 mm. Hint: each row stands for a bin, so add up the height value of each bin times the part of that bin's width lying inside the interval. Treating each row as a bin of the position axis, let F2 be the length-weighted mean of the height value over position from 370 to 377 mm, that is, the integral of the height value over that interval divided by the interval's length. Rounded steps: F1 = 380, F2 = 29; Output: 29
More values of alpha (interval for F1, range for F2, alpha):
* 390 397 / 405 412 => 52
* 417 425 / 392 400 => 55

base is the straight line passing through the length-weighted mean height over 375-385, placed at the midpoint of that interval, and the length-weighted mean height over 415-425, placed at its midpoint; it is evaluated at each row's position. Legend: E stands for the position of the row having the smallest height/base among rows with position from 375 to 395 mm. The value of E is 376.0 mm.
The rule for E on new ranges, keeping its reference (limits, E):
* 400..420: 418.5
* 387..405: 403.5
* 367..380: 373.5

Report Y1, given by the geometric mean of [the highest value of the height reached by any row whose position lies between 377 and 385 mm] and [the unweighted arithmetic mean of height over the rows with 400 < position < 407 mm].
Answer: 51.9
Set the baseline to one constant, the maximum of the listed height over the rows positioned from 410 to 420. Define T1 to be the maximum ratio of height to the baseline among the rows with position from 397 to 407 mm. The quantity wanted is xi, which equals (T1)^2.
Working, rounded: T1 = 0.97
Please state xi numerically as 0.95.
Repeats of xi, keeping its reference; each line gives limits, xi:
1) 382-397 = 1.23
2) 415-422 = 1.00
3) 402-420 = 1.00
